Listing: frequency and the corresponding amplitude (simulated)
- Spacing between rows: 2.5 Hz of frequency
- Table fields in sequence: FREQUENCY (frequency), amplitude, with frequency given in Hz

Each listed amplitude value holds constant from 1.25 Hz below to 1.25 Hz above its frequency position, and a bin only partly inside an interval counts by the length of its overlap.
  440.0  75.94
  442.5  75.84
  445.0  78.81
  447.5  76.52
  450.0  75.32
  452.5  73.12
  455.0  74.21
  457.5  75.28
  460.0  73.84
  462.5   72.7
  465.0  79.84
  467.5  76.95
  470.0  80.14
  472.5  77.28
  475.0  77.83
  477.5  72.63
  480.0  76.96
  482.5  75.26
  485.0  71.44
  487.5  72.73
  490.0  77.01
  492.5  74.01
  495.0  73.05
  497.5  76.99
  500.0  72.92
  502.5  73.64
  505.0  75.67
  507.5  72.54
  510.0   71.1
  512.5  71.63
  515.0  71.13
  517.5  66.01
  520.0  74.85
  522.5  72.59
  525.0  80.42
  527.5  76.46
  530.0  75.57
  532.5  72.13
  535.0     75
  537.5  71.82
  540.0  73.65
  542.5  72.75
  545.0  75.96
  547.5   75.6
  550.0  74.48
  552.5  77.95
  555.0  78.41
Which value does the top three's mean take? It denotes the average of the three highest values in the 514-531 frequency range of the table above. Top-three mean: 77.5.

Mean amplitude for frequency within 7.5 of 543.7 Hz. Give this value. 74.0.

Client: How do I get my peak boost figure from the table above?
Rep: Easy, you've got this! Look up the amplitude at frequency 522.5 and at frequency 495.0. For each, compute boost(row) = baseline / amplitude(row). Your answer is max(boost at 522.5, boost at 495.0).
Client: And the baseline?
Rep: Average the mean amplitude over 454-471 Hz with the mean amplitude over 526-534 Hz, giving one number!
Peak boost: 1.04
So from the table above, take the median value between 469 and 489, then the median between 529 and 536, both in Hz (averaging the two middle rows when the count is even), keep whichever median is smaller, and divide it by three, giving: 25.0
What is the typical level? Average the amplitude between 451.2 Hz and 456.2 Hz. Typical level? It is 73.7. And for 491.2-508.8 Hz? 74.1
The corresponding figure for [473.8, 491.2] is 74.8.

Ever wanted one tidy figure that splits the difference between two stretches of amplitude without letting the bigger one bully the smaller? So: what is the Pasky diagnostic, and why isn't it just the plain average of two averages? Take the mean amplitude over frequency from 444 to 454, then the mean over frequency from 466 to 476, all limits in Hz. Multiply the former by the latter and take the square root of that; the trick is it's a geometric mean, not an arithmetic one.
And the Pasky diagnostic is 77.0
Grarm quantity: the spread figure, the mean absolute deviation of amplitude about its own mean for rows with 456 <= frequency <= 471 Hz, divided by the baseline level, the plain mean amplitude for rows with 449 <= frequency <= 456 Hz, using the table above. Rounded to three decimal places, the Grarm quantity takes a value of 0.034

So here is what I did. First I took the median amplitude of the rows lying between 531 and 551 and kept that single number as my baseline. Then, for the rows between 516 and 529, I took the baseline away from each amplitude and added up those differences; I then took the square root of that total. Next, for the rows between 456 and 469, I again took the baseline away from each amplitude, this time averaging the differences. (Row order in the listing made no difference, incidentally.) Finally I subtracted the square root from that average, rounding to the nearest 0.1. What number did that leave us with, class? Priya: 1.6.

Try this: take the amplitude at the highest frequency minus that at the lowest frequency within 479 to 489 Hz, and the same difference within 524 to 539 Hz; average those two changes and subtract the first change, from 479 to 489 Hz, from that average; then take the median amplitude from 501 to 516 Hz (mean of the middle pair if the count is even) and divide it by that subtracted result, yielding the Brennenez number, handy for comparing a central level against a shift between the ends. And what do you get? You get -33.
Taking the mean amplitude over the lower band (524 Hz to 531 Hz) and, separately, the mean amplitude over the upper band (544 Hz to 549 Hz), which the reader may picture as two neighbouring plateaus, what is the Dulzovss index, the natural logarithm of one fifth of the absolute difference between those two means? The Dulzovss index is -1.1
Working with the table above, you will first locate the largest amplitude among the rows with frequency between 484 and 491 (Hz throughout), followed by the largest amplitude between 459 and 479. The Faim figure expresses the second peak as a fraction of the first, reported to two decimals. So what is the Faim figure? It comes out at 1.04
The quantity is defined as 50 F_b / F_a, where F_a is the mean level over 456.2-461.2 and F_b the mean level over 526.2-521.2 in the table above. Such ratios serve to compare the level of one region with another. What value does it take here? 51.3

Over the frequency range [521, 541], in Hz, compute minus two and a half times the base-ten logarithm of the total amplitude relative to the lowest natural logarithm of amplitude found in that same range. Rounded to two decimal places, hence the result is -5.36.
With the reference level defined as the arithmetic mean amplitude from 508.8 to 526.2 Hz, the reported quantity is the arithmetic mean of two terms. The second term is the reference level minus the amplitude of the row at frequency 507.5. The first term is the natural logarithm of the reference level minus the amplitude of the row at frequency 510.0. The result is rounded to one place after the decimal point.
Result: 0.2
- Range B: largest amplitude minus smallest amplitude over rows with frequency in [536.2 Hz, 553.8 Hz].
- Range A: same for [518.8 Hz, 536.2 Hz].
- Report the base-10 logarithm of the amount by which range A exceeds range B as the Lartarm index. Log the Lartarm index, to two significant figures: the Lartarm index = 0.33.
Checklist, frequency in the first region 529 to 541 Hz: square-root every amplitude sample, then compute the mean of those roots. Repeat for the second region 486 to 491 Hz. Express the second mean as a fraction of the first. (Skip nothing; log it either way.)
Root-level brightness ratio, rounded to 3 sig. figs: 1.01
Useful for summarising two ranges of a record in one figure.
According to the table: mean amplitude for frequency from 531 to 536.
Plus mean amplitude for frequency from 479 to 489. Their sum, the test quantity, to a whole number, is 148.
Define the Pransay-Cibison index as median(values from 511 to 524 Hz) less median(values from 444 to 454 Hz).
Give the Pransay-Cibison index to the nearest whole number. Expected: -4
